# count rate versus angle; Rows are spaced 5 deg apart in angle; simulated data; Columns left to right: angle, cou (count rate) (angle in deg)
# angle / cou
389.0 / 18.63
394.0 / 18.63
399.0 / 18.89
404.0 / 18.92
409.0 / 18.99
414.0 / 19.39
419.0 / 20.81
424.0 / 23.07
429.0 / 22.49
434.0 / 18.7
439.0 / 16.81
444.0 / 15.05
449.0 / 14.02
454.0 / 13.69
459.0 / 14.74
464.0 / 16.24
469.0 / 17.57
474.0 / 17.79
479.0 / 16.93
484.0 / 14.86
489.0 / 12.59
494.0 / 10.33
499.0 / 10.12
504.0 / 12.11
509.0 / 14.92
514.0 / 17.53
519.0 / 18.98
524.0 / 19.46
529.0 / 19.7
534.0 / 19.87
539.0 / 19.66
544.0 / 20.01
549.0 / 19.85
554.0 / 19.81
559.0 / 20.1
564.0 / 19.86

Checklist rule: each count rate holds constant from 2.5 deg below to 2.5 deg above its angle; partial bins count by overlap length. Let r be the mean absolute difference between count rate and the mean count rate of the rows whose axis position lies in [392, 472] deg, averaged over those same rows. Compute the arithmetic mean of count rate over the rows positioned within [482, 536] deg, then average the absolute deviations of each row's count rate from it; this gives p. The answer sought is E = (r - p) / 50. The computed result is -0.021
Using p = 3.28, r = 2.24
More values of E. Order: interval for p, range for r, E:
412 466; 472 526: -0.001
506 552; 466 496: 0.025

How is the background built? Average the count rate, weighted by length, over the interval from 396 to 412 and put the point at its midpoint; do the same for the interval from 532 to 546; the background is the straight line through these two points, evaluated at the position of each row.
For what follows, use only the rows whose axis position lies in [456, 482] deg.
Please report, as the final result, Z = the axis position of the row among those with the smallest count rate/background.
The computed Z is 459.0 deg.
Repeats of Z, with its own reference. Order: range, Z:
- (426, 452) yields 449.0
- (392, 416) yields 394.0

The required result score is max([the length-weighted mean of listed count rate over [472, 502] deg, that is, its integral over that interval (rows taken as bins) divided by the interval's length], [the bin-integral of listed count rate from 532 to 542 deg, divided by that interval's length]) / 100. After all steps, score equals 0.198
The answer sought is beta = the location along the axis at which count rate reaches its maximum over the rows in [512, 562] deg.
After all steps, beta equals 559.0 deg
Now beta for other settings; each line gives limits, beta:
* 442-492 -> 474.0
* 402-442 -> 424.0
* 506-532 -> 529.0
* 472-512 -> 474.0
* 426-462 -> 429.0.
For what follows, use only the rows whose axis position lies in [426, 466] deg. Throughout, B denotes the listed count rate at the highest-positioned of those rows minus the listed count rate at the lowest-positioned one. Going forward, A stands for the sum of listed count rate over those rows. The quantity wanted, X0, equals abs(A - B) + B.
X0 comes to 132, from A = 132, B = -6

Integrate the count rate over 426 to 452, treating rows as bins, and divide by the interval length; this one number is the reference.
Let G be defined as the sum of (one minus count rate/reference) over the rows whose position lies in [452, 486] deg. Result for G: 0.6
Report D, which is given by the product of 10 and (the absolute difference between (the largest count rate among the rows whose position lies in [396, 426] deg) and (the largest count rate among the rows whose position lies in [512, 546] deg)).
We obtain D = 31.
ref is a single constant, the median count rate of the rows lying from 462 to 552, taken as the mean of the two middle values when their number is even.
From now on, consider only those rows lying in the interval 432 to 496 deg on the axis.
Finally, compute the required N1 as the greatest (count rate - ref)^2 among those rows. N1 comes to 52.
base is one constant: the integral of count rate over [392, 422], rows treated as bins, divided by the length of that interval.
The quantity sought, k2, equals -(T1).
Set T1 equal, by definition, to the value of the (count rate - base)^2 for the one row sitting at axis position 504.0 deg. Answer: -52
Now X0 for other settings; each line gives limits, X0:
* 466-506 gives 112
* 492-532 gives 123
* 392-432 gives 161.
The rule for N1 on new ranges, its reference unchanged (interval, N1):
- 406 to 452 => 30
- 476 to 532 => 55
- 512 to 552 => 6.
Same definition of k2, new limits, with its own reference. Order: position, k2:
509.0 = -20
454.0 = -32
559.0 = -1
